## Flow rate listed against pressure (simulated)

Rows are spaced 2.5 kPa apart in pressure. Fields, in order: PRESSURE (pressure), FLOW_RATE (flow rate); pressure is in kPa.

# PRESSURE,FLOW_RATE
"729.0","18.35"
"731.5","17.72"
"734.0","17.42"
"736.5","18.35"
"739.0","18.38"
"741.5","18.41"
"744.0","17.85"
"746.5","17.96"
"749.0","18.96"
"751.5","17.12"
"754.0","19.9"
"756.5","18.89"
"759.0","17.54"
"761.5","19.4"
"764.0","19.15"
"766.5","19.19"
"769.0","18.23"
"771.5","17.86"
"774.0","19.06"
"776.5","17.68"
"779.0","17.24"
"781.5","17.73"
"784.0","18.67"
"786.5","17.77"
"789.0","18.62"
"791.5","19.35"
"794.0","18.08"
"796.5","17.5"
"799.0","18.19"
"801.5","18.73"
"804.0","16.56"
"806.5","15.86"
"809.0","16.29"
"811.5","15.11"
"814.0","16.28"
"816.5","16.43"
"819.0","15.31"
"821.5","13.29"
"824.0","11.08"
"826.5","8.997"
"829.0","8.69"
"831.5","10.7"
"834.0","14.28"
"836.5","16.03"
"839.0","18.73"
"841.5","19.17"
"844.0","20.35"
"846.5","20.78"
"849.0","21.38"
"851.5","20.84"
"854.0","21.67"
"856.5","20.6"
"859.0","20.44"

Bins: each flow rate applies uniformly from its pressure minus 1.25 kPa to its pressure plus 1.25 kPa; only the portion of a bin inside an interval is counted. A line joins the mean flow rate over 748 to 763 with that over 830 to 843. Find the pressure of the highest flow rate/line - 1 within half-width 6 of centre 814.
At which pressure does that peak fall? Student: 816.5 kPa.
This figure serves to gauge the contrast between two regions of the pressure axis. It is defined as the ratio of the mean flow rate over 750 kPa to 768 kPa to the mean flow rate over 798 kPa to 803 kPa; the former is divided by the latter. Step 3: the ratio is 1.02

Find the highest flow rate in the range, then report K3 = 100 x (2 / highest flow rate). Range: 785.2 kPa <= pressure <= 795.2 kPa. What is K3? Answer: 10.3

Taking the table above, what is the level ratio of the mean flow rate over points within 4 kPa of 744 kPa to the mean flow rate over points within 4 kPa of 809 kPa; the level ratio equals 1.15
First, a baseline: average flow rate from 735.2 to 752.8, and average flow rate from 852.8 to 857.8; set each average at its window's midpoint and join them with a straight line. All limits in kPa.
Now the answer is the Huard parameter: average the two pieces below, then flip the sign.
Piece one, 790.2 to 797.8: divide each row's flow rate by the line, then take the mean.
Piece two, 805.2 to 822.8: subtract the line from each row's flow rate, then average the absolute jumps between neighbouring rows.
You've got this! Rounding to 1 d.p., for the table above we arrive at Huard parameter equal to -1.0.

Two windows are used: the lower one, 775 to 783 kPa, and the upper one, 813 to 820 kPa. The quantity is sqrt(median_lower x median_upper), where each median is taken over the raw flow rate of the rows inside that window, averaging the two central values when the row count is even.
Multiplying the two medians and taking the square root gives 17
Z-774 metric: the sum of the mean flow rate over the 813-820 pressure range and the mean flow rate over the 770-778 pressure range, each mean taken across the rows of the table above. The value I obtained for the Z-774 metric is 34.2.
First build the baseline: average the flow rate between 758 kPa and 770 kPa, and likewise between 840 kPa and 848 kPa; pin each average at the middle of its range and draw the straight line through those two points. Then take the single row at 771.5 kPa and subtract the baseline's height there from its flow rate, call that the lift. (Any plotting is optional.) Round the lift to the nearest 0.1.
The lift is -1.0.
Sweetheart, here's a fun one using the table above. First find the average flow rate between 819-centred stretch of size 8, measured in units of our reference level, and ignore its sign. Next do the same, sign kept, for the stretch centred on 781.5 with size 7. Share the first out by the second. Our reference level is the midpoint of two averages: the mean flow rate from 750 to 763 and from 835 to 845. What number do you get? 0.84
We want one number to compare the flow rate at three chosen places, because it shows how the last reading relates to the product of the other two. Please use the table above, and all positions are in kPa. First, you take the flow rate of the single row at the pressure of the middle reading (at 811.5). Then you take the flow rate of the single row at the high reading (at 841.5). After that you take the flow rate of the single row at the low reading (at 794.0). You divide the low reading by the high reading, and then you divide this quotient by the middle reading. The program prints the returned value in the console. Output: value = 0.062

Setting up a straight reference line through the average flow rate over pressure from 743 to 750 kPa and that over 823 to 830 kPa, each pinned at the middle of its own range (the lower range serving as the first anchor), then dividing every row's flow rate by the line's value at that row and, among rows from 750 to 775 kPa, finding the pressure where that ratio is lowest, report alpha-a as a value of 751.5 kPa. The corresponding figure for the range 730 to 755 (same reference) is 734.0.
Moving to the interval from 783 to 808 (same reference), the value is 786.5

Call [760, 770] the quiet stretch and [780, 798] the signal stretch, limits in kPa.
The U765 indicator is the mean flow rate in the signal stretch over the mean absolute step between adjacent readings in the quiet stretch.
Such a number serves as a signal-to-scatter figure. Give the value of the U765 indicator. 44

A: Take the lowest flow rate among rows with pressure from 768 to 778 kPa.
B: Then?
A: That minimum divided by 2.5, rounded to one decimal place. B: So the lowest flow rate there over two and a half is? 7.1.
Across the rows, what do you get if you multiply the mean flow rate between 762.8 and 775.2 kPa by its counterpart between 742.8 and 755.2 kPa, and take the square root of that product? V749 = 18.5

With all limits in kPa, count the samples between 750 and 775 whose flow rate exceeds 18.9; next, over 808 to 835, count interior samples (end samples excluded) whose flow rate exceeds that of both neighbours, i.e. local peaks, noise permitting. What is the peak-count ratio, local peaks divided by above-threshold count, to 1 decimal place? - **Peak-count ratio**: 0.2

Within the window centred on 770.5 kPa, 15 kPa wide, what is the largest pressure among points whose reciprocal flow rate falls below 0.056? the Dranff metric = 774.0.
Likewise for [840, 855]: 854.0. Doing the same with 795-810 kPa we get 801.5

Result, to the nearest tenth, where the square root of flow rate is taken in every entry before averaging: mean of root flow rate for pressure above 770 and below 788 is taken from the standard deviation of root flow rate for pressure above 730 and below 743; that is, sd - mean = -4.2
